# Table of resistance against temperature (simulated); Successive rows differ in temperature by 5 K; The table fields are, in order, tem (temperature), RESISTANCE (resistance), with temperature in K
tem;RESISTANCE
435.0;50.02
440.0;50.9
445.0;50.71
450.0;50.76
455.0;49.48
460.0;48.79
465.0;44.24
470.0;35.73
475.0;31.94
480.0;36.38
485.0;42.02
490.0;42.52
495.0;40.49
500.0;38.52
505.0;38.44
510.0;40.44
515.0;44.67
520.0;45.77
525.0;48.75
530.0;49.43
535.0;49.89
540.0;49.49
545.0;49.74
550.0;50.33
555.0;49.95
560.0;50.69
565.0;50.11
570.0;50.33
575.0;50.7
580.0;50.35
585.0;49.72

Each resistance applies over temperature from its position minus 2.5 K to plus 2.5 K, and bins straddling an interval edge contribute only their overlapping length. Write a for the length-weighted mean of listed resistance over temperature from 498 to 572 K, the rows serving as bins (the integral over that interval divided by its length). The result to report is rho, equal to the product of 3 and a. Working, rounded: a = 47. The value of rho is 141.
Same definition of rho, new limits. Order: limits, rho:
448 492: 127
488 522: 124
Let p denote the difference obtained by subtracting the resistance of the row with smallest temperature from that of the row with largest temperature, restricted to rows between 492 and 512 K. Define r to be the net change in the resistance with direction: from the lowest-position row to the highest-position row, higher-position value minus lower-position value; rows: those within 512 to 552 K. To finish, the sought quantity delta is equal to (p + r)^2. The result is 31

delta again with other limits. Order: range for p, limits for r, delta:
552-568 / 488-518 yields 5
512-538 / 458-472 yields 61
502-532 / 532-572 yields 131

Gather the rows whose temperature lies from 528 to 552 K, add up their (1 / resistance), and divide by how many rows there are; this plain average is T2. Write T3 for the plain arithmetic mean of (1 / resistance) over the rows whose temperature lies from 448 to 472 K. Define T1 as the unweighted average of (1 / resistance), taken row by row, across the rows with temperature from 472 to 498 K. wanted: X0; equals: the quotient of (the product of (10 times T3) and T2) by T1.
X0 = 0.17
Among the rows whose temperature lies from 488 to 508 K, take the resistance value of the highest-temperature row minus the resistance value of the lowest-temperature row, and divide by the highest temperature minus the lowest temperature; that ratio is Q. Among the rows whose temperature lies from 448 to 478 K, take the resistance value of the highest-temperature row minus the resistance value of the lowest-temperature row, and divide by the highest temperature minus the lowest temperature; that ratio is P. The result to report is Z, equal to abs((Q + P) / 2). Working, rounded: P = -0.75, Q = -0.3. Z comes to 0.51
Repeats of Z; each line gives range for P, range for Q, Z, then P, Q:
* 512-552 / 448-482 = 0.16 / 0.16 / -0.5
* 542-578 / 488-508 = 0.12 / 0.03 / -0.3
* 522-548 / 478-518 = 0.14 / 0.05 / 0.2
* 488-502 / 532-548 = 0.21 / -0.40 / 0.0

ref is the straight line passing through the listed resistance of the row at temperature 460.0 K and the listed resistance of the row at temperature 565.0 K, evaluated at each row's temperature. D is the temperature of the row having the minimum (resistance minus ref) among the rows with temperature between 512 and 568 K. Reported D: 515.0 K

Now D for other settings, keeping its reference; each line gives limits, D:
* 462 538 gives 475.0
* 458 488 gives 475.0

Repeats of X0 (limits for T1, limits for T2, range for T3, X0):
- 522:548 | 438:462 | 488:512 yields 0.25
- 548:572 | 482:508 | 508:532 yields 0.27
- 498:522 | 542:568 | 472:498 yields 0.22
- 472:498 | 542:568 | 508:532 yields 0.17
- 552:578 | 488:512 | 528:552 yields 0.25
